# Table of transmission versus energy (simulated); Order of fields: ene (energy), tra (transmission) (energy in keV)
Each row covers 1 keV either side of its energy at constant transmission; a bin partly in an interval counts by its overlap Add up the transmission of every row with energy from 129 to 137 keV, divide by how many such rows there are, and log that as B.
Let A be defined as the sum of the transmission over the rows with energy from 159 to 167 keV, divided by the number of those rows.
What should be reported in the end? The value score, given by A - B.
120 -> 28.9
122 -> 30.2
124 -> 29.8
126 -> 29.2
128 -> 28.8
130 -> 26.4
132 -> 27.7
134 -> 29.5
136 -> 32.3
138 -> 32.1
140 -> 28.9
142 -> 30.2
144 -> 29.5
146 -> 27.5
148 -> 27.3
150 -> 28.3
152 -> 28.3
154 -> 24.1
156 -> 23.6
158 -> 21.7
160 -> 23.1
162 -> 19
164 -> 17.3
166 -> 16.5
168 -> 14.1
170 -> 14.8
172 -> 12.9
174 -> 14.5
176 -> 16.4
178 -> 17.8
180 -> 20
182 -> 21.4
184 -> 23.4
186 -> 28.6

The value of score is -10.0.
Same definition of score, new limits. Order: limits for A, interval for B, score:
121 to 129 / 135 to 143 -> -1.4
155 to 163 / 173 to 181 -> 4.7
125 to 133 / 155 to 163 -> 6.2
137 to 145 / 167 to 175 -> 16.1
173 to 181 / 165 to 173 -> 2.6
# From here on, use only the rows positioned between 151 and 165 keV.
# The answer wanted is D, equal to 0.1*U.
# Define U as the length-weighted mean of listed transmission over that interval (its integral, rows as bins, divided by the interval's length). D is 2.2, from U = 22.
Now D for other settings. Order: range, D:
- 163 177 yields 1.5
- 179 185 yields 2.2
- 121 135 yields 2.9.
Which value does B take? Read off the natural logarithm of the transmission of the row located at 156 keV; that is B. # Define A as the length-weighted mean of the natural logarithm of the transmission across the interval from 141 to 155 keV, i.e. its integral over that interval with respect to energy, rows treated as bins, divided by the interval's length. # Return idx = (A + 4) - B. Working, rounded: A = 3.33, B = 3.16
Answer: 4.2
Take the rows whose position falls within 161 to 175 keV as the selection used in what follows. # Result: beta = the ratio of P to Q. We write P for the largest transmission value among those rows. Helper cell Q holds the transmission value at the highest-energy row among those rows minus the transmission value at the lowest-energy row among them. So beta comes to -4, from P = 19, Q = -4.5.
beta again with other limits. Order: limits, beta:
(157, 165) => -5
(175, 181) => 6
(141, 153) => -16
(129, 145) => 10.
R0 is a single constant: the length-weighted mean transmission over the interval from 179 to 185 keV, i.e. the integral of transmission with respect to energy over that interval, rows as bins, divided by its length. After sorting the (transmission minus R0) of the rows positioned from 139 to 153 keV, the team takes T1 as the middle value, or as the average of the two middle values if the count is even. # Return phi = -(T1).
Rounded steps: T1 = 7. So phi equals -7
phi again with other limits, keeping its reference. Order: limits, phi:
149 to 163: -2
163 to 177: 7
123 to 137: -8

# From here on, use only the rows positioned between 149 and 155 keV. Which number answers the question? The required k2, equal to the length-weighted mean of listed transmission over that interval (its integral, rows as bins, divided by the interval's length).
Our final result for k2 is 27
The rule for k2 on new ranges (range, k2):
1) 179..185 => 22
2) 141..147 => 29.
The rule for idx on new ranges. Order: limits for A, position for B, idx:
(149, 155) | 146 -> 4.0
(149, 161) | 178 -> 4.3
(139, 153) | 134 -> 4.0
